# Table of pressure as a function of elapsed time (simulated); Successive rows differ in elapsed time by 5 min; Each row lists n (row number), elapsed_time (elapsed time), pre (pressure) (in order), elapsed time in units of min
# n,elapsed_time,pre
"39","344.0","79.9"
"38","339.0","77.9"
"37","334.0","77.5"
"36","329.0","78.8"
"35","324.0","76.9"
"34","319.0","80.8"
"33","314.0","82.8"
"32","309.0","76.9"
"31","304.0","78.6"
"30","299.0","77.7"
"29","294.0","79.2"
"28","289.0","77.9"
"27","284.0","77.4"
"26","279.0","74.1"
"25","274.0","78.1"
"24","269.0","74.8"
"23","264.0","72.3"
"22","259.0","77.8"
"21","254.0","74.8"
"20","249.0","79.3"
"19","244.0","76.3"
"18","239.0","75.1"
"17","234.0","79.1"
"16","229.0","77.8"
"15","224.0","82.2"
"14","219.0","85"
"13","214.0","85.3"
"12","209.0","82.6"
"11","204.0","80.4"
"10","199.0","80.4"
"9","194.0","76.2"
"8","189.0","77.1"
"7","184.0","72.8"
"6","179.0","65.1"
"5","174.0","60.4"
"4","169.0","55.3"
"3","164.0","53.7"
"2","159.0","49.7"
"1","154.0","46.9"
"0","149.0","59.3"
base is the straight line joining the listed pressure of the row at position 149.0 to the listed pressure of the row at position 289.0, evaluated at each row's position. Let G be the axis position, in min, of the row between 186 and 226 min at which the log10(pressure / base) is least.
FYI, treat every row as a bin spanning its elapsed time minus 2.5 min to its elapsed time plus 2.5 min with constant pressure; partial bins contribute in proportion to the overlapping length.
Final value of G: 194.0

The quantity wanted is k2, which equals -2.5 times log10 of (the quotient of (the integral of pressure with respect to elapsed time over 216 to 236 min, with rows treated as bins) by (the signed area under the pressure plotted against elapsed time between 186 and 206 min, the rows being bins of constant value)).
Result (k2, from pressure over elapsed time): -0.04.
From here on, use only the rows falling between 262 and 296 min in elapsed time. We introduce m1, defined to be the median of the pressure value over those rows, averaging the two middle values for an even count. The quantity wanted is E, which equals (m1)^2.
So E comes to 5991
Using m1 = 77.4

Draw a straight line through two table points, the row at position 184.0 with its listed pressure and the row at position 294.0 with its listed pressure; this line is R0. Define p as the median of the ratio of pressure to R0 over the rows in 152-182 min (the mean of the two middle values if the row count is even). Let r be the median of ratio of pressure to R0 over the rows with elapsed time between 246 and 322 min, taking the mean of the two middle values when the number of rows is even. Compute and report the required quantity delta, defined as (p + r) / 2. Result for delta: 0.87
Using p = 0.76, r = 0.99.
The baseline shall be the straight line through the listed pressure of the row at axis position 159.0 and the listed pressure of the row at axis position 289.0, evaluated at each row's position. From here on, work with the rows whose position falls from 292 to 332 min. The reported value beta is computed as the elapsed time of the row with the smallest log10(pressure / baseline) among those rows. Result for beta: 324.0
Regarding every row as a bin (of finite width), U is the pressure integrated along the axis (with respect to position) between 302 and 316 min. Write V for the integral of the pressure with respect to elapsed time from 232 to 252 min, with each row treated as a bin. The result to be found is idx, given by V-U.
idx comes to 436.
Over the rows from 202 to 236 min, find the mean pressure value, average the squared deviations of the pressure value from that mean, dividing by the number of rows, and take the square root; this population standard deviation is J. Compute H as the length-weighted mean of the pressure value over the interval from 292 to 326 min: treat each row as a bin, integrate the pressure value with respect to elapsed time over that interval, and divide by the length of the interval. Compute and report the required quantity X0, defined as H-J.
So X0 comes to 76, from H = 79.0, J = 2.6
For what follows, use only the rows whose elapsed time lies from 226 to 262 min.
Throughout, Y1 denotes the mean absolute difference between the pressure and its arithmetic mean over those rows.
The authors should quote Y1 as 1.52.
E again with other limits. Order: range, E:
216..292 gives 6053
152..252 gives 5883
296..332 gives 6178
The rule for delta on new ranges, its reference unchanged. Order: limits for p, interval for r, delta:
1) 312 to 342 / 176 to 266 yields 1.00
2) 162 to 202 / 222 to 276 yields 0.97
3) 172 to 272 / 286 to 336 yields 1.01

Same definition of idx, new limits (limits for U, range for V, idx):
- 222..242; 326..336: -787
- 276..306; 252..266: -1273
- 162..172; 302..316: 562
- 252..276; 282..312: 529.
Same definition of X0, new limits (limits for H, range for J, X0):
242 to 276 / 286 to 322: 74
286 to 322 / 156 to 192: 70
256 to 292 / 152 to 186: 68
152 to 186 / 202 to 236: 55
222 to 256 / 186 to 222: 74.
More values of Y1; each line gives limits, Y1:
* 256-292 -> 1.99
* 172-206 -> 6.09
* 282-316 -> 1.35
